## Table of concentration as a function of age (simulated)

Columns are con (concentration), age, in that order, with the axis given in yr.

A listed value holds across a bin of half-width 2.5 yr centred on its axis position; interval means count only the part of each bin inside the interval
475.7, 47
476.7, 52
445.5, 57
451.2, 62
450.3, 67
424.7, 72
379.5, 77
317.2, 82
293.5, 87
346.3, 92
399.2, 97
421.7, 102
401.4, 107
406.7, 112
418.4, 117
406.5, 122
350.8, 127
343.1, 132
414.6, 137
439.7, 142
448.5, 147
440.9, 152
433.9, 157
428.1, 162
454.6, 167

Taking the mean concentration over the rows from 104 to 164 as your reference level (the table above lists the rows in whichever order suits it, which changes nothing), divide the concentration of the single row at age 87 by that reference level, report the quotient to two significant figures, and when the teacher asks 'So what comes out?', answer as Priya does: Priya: 0.71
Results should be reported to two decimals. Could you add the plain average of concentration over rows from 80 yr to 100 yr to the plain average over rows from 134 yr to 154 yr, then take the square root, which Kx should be 27.84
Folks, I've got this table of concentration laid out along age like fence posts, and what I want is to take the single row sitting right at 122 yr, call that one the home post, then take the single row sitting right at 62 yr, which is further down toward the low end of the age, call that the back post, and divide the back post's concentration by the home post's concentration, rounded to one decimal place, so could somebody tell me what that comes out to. 1.1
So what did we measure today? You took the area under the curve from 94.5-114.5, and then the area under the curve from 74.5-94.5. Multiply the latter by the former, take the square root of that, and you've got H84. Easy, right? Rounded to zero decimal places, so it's 7378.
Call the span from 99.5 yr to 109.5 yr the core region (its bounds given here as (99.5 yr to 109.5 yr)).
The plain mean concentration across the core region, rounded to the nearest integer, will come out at 412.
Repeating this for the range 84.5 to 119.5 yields 384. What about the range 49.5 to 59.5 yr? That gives 461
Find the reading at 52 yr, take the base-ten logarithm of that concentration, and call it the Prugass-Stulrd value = 2.68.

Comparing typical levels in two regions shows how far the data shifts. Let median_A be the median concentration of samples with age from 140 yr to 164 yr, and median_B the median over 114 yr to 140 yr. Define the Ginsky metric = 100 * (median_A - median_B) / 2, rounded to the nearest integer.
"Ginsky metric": 1660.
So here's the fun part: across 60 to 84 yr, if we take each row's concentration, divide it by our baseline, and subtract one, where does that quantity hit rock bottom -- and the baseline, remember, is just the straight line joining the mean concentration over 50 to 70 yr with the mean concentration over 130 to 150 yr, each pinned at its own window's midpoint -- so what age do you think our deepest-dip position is 82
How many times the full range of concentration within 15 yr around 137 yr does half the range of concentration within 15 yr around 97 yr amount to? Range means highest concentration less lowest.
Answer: 0.39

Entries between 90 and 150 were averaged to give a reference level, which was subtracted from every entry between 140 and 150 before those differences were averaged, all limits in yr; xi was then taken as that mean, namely 44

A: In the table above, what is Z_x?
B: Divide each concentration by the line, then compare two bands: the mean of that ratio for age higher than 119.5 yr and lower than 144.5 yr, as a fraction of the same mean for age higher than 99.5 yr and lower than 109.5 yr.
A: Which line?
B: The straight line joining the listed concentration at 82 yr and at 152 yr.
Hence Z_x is 0.84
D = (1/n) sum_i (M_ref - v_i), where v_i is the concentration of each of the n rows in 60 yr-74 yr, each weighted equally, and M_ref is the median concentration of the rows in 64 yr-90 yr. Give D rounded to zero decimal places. -63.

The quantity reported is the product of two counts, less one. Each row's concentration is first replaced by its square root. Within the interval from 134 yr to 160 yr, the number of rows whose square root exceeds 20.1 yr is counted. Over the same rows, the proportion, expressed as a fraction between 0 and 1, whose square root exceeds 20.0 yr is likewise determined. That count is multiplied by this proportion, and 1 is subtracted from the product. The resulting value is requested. 4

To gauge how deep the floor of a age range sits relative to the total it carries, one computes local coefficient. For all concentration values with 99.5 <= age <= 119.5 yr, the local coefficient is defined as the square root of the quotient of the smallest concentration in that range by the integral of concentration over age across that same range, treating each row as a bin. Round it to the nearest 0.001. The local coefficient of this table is 0.221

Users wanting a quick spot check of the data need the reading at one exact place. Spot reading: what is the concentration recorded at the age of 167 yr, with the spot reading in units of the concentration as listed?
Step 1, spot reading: 454.6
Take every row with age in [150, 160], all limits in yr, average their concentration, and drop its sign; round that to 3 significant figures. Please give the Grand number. 437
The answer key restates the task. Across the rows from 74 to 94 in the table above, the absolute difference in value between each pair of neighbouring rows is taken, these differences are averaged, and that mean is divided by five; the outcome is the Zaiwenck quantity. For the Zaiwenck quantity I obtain 9.3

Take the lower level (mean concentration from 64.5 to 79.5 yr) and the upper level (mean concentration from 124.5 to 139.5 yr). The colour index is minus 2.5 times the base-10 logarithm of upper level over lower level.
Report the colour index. 0.13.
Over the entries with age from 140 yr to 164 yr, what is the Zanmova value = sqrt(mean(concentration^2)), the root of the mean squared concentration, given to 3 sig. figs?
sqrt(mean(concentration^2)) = 438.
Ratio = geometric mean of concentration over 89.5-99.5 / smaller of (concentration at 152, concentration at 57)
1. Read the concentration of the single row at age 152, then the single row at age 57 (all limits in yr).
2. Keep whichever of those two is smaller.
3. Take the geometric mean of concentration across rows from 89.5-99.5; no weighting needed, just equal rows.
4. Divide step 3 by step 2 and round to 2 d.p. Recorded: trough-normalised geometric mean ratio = 0.84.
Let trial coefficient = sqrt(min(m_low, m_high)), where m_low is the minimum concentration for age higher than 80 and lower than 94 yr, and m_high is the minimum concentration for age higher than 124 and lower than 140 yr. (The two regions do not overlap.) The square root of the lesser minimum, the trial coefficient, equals 17.1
